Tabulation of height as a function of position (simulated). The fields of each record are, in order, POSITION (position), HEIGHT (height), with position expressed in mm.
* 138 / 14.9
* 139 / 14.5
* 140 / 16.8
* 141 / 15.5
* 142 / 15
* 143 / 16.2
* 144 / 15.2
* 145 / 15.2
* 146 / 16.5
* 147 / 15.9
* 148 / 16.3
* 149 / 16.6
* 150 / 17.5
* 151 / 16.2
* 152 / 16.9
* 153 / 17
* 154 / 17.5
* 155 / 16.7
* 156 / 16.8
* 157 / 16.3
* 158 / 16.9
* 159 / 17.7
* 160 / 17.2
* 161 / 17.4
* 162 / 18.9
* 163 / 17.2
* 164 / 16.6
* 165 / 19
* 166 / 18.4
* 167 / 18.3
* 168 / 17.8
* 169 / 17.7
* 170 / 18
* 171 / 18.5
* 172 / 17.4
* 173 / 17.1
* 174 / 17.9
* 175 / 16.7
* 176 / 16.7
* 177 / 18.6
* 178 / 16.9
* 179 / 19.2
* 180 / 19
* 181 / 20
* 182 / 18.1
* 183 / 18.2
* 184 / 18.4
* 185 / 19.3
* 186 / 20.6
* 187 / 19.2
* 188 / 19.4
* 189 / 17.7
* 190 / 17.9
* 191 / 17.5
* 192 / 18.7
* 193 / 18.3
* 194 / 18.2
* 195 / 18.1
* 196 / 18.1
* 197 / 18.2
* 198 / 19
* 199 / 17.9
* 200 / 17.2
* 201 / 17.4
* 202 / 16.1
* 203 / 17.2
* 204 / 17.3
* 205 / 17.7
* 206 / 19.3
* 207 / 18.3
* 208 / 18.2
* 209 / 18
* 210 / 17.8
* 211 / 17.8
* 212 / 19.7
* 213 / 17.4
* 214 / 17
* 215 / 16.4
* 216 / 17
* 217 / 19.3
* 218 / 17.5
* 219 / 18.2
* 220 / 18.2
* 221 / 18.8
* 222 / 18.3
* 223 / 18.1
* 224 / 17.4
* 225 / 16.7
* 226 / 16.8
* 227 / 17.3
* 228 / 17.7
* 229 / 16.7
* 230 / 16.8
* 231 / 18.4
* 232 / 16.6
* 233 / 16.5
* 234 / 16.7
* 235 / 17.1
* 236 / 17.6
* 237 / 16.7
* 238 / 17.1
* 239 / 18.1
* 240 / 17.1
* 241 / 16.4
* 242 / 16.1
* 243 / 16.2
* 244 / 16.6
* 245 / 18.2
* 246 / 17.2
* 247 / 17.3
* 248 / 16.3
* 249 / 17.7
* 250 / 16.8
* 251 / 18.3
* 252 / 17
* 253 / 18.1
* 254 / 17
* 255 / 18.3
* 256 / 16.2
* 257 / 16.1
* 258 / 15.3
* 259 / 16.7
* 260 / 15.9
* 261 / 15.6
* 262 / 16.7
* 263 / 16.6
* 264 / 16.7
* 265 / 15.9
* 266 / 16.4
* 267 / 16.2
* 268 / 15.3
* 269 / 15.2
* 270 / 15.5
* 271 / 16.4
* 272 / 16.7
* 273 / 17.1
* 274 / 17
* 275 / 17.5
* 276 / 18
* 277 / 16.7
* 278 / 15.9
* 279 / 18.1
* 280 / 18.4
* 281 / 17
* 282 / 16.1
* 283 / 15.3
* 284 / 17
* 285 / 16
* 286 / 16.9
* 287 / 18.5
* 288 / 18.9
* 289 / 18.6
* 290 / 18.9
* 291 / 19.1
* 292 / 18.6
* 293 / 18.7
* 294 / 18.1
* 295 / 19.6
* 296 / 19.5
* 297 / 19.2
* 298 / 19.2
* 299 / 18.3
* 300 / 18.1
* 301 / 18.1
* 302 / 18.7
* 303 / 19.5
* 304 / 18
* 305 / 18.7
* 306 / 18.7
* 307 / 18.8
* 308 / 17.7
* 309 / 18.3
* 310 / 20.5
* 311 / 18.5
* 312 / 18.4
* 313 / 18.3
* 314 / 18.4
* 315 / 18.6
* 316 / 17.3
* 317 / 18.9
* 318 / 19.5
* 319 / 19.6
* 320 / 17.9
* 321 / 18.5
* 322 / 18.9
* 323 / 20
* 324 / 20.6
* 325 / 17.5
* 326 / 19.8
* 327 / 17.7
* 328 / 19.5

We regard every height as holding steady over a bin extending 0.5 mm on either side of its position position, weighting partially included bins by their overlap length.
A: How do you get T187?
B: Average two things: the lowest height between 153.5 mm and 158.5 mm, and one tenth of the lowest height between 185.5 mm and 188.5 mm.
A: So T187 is 9.11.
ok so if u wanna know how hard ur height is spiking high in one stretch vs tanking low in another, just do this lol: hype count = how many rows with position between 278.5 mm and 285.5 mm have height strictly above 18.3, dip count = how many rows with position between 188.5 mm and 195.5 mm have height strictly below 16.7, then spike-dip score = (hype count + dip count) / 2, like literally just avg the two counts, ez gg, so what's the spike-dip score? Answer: 0.50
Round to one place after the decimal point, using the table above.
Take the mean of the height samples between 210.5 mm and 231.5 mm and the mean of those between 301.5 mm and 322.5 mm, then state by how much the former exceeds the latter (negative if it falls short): -1.0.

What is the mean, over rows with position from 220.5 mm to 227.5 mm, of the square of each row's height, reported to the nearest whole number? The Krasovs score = 311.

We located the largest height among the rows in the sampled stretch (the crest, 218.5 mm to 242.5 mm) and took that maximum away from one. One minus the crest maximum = -17.8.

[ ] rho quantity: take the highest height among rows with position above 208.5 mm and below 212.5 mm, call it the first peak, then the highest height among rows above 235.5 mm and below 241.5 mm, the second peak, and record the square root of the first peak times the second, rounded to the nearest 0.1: 18.9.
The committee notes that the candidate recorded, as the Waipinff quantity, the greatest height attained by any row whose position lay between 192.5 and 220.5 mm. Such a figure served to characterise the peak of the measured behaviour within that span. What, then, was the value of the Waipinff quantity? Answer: 19.7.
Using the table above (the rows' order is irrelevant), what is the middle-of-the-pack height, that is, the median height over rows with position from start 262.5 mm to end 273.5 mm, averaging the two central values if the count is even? 16.4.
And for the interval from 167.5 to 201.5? 18.1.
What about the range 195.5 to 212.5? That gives 17.9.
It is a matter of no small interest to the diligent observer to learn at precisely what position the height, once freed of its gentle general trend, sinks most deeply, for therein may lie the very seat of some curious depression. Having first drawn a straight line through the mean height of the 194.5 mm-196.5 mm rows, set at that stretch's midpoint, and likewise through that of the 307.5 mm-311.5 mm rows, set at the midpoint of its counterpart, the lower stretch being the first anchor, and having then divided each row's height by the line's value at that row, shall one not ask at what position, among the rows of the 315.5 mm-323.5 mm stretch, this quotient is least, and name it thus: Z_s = 316 mm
